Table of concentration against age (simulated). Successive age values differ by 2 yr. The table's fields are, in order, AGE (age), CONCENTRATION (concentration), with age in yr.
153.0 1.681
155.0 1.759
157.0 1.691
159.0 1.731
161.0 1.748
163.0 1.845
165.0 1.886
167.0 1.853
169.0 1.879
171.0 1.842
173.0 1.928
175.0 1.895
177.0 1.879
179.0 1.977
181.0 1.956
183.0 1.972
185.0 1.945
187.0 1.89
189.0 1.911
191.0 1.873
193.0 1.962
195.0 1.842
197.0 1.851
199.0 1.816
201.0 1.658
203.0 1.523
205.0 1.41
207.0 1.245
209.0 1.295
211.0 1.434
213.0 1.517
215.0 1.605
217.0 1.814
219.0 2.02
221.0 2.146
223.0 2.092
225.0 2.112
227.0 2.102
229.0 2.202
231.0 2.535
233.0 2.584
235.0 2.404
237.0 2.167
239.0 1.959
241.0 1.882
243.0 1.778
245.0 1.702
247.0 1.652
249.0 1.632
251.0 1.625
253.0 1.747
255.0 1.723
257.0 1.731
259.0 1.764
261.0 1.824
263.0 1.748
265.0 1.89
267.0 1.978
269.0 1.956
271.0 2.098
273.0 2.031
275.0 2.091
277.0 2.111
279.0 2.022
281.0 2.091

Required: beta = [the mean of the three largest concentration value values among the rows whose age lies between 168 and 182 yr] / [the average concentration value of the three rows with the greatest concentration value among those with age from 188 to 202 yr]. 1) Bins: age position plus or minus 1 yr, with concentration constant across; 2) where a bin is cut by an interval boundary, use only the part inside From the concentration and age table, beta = 1.02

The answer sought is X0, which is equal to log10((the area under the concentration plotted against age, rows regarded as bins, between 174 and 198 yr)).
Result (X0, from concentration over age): 1.66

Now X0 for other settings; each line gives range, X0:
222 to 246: 1.71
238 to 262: 1.62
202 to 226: 1.61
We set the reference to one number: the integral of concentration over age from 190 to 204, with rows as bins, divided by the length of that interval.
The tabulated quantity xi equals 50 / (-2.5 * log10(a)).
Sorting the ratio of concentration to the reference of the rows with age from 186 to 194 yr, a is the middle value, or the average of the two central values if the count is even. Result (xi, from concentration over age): -764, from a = 1.06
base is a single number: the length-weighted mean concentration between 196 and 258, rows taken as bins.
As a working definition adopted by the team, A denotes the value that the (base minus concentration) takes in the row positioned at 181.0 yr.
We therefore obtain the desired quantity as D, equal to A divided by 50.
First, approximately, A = -0.12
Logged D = -0.0024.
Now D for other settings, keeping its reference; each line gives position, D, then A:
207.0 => 0.0119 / 0.59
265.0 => -0.0010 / -0.05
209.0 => 0.0109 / 0.54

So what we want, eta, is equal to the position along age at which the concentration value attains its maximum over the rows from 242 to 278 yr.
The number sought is 277.0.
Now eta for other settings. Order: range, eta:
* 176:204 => 179.0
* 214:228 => 221.0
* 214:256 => 233.0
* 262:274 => 271.0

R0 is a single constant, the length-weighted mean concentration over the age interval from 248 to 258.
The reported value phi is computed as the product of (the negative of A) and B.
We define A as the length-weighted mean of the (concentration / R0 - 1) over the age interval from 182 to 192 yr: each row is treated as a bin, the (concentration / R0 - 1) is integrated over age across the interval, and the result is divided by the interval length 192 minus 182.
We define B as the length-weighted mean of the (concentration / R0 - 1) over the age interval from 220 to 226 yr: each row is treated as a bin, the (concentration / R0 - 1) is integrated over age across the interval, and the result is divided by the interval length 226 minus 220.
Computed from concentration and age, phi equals -0.034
